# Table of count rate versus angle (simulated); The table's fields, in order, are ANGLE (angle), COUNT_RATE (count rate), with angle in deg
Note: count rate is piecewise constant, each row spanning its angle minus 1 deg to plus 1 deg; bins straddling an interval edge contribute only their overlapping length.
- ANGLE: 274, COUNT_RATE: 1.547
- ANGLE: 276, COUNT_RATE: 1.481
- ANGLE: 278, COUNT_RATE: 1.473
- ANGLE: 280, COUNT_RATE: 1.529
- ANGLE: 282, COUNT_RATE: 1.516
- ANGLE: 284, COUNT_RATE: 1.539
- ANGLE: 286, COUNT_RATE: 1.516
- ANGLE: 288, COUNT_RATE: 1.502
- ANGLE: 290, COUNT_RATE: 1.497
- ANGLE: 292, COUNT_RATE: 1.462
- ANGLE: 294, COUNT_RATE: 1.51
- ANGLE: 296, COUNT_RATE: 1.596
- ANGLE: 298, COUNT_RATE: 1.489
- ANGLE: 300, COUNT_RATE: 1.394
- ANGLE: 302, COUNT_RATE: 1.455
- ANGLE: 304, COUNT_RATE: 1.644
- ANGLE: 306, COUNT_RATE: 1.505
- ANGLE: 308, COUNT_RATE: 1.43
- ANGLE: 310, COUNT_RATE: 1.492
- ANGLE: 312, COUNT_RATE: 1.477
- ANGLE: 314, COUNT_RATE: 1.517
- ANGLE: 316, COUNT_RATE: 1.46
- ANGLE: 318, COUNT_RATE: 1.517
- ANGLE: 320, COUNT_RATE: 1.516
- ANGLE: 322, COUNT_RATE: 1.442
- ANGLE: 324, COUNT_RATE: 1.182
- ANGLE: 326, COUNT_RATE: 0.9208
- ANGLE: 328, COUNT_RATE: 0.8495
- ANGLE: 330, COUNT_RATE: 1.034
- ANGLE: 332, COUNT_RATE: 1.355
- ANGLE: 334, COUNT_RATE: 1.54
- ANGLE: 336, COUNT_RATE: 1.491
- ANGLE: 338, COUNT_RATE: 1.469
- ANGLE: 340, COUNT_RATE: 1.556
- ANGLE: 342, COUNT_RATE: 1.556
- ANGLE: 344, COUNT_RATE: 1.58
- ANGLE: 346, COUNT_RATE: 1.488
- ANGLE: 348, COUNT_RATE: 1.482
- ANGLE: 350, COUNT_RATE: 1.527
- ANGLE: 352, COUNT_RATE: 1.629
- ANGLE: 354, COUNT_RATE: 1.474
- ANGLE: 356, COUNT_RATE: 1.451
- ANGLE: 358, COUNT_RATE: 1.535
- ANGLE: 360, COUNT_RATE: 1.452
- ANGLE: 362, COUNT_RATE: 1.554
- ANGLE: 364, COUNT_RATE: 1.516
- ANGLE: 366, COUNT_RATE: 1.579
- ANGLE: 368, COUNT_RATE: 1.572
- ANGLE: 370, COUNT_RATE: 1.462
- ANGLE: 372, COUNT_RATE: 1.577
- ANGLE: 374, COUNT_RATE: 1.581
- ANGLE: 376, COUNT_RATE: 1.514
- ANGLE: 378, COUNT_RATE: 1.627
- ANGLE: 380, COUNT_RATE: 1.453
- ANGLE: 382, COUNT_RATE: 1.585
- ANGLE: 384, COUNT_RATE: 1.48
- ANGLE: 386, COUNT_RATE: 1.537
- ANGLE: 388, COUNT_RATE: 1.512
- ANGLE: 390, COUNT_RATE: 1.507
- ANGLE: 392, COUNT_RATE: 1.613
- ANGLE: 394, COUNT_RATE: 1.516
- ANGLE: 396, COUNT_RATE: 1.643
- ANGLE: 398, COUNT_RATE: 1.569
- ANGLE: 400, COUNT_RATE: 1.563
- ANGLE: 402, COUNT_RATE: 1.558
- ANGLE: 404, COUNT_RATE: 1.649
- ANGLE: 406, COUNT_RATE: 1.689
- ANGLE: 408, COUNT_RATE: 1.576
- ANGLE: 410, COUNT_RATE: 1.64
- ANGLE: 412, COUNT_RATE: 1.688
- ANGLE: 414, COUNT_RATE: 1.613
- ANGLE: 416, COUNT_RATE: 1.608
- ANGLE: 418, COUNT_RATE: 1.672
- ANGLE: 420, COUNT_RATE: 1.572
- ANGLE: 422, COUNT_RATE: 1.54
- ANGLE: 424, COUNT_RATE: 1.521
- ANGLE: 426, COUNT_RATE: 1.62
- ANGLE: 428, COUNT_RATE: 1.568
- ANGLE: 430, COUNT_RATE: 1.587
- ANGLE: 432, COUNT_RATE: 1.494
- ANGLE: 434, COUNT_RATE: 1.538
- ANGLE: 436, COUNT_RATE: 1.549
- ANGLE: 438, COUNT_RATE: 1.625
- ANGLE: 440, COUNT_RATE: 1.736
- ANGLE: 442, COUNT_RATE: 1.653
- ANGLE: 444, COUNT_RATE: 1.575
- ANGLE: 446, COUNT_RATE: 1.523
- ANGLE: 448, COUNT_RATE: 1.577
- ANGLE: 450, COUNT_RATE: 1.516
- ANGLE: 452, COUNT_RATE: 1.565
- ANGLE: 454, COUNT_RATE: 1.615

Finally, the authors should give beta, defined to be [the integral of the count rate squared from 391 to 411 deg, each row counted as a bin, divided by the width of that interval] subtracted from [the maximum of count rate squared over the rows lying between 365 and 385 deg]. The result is 0.08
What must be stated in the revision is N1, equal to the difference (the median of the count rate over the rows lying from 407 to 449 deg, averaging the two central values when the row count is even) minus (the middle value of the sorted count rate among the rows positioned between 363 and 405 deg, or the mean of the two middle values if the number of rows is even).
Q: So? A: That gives 0.014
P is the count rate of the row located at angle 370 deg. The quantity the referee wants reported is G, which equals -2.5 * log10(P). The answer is -0.41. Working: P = 1.462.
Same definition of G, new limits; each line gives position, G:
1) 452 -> -0.49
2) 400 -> -0.48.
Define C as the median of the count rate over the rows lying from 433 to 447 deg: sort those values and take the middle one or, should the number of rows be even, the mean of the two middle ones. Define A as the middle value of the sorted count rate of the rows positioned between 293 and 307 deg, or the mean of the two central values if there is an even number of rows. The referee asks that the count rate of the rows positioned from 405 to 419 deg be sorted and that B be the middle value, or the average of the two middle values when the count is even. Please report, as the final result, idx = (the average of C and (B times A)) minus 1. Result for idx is 1.02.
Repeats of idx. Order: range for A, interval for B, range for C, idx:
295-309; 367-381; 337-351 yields 0.93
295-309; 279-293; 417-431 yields 0.91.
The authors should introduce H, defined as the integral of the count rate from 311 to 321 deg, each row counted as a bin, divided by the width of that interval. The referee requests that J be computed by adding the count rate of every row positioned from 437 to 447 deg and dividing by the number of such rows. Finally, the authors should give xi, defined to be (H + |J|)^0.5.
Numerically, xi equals 1.77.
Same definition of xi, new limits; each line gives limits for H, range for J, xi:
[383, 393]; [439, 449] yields 1.77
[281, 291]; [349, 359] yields 1.74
